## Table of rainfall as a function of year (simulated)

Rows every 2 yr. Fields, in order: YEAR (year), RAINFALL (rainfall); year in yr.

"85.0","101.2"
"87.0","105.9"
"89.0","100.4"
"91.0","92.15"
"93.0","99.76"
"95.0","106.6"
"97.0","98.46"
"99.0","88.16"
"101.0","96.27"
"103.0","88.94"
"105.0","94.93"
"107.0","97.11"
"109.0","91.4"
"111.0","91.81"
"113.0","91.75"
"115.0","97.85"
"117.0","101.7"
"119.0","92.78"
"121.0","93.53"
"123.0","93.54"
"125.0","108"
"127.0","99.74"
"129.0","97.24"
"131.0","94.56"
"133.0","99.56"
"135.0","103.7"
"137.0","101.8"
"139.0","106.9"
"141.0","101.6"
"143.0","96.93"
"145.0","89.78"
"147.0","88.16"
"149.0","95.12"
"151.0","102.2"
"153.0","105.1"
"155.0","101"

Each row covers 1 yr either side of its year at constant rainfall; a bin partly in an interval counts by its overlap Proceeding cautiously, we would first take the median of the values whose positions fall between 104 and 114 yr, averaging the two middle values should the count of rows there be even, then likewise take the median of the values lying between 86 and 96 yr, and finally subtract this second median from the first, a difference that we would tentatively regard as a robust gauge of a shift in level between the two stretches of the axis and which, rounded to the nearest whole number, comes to -9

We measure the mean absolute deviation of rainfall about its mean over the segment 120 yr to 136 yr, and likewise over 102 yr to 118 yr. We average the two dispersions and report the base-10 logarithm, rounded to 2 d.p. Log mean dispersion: 0.57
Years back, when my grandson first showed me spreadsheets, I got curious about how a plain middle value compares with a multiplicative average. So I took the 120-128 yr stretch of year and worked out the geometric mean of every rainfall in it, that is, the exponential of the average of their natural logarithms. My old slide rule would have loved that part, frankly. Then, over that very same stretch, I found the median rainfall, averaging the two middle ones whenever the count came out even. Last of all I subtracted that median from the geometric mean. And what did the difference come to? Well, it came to 1.9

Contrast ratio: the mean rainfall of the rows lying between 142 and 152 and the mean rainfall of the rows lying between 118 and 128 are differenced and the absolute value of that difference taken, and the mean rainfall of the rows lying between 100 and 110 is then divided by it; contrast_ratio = 30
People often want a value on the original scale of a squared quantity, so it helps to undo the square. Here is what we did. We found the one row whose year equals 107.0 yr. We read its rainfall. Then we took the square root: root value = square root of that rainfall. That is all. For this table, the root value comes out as 9.9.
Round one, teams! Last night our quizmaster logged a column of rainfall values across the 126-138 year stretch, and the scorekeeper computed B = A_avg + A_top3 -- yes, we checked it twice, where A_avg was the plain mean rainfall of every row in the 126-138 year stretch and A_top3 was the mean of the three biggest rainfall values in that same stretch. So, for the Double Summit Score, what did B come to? 201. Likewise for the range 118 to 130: 199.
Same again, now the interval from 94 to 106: 196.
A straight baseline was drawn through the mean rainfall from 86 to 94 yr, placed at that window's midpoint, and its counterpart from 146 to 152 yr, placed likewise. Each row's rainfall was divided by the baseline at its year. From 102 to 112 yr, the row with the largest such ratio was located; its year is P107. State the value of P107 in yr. 107.0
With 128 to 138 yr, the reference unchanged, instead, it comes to 135.0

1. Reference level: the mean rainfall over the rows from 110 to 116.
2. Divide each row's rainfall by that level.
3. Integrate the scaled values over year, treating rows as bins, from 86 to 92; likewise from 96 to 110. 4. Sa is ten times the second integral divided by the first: 22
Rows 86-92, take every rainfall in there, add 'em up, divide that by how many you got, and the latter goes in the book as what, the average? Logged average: 99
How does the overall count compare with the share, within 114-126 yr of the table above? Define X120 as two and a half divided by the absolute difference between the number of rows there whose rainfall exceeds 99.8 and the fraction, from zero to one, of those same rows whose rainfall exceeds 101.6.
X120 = 1.50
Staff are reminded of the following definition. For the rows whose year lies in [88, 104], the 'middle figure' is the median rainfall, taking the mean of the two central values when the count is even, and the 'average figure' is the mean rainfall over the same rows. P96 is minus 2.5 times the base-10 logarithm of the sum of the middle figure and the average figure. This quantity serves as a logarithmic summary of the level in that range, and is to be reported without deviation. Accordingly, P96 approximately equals -5.718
